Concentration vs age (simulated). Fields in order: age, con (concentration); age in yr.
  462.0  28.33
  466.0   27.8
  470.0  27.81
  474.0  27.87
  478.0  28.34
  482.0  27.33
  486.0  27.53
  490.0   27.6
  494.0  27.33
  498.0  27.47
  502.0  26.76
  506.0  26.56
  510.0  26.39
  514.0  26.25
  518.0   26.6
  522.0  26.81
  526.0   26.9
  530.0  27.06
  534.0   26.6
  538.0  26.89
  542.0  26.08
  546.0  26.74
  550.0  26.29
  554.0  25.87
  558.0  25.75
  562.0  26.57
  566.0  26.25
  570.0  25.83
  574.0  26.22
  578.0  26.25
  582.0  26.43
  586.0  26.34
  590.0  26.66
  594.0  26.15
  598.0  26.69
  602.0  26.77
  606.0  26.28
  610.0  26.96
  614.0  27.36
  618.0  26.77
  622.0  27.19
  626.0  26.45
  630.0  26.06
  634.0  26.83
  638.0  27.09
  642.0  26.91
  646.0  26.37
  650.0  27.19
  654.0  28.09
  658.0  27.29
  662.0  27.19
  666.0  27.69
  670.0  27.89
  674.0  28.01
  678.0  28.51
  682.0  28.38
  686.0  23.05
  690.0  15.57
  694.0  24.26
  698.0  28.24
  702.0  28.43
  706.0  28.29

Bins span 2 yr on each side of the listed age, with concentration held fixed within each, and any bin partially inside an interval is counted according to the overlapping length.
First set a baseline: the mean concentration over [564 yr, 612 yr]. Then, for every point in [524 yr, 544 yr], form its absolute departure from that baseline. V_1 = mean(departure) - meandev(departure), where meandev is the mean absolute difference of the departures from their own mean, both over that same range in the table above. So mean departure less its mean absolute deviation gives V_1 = 0.29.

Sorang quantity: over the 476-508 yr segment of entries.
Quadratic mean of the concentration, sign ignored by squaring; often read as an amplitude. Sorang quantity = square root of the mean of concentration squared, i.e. 27.4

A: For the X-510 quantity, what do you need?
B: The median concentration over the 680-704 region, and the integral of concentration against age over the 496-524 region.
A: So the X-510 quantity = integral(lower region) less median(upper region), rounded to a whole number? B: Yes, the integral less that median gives 721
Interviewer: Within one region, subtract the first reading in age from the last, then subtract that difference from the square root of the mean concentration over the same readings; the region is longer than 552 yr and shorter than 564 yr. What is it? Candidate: 4.4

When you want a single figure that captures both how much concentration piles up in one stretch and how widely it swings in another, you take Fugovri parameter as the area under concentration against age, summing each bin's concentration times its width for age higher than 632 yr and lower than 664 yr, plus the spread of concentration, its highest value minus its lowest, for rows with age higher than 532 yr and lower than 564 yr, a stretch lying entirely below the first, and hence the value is 869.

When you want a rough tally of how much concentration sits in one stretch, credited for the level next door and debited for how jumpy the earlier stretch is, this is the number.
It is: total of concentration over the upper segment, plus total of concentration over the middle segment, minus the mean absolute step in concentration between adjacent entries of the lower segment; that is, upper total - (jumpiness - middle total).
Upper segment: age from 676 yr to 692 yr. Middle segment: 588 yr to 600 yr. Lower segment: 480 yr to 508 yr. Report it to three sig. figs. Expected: 175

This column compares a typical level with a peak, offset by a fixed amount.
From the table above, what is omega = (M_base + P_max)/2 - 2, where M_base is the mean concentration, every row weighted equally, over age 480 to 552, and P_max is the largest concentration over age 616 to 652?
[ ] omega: 25.0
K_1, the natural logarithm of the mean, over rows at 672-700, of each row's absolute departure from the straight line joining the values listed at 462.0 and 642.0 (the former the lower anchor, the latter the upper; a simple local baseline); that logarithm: 1.2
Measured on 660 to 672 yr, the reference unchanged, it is -0.1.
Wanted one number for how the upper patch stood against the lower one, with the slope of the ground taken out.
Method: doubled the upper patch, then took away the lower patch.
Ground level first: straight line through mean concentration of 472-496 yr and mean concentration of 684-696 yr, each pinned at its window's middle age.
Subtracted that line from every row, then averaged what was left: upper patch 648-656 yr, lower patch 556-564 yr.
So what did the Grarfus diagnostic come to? 10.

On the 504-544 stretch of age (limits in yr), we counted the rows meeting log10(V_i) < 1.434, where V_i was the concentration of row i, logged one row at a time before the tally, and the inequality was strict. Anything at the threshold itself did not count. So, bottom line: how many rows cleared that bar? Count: 10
